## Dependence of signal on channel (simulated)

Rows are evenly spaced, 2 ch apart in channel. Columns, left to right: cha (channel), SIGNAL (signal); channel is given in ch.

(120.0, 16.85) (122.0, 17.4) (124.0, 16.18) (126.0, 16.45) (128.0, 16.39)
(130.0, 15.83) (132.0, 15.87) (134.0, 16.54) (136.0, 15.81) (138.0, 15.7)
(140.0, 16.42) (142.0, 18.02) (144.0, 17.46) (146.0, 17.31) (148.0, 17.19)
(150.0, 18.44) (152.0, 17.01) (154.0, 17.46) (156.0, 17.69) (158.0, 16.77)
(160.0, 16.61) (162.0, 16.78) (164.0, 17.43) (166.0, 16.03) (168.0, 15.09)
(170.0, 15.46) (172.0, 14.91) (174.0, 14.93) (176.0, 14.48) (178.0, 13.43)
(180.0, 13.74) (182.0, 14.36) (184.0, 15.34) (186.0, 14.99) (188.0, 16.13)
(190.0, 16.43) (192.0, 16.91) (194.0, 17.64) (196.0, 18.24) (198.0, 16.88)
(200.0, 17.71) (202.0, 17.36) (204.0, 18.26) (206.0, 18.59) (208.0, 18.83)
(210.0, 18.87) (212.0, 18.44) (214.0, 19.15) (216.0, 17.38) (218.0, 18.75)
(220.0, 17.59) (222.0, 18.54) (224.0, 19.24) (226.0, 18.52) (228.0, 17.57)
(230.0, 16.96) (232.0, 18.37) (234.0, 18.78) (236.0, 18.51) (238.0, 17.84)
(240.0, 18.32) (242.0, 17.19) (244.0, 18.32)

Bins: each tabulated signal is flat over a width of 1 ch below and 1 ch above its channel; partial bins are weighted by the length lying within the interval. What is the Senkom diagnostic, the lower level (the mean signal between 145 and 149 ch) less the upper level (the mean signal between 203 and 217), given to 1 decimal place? -1.3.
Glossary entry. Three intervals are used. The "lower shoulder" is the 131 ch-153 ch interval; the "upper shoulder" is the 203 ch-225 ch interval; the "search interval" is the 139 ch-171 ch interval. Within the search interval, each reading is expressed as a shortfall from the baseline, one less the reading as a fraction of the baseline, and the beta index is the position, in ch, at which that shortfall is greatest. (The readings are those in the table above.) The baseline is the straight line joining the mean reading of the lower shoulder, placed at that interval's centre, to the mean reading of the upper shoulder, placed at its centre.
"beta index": 168.0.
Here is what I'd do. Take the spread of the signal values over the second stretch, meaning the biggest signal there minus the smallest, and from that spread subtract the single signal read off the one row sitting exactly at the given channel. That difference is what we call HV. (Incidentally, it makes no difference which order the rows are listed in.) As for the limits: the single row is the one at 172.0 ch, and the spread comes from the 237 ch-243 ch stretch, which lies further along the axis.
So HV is -13.8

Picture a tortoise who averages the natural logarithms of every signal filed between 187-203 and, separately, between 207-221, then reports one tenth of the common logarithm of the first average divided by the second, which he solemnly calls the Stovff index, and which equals -0.0011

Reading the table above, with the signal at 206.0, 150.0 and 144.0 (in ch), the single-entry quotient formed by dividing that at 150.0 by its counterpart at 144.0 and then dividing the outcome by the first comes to 0.0568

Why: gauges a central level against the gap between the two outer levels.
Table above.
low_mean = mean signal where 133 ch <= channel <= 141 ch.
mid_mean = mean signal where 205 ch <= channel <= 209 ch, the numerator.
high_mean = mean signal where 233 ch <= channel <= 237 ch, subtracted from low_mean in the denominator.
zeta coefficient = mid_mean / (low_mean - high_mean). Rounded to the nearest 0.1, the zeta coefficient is -7.4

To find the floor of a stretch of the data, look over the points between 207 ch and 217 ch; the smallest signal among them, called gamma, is 17.38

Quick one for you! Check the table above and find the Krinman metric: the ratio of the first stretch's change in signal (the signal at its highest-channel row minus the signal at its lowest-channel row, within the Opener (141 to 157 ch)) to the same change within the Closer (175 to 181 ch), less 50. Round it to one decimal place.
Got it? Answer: -49.6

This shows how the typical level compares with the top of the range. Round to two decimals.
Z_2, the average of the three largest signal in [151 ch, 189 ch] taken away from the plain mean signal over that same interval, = -1.81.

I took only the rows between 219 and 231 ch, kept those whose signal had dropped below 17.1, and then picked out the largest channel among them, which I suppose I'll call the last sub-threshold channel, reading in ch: 230.0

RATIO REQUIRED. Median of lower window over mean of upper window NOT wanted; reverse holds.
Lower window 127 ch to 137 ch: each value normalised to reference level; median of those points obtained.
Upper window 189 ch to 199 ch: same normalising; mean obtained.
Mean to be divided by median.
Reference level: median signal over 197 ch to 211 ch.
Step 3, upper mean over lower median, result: 1.09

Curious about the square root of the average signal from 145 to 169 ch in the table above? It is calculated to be 4.12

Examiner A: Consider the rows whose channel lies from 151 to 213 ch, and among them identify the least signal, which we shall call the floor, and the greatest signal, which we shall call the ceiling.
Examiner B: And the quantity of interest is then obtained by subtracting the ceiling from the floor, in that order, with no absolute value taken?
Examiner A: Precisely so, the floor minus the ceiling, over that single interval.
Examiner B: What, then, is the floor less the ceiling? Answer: -5.4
